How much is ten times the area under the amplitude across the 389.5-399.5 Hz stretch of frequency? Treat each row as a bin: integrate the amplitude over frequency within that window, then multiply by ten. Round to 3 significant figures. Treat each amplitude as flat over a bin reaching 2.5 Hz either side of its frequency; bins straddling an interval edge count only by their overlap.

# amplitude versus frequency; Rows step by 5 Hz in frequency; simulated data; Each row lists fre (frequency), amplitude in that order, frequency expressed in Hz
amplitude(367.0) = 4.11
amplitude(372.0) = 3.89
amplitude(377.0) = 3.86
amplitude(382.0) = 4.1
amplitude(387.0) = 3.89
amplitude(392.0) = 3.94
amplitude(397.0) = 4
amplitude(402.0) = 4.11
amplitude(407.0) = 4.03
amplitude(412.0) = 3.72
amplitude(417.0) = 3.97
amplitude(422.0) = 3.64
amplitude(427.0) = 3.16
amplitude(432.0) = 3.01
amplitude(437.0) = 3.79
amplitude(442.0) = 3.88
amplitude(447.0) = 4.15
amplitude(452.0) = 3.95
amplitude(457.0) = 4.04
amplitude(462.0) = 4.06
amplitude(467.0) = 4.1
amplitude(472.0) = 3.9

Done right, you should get 397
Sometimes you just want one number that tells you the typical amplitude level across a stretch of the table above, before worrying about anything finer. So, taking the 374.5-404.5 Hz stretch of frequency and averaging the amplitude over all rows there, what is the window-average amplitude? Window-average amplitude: 3.98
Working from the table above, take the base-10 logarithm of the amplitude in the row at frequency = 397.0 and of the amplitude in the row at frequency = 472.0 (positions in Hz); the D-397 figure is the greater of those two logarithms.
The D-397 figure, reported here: 0.602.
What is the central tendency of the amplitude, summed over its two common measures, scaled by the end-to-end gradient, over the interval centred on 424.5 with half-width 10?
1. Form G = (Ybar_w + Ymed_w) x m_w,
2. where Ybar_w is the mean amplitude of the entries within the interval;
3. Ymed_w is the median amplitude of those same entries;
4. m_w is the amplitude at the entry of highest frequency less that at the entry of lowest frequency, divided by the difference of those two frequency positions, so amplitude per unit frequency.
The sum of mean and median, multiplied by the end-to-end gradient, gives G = -0.44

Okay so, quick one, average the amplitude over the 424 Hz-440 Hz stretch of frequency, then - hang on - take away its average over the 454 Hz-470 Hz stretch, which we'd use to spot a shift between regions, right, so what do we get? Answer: -0.7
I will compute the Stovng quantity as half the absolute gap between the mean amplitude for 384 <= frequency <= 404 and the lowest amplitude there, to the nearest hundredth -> 0.05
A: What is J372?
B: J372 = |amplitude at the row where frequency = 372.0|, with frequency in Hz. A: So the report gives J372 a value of 3.89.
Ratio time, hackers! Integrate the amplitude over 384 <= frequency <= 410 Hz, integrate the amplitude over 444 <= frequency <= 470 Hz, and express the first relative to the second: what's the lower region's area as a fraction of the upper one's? 0.98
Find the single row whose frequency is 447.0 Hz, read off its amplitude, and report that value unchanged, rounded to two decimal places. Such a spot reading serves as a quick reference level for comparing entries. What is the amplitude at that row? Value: 4.15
